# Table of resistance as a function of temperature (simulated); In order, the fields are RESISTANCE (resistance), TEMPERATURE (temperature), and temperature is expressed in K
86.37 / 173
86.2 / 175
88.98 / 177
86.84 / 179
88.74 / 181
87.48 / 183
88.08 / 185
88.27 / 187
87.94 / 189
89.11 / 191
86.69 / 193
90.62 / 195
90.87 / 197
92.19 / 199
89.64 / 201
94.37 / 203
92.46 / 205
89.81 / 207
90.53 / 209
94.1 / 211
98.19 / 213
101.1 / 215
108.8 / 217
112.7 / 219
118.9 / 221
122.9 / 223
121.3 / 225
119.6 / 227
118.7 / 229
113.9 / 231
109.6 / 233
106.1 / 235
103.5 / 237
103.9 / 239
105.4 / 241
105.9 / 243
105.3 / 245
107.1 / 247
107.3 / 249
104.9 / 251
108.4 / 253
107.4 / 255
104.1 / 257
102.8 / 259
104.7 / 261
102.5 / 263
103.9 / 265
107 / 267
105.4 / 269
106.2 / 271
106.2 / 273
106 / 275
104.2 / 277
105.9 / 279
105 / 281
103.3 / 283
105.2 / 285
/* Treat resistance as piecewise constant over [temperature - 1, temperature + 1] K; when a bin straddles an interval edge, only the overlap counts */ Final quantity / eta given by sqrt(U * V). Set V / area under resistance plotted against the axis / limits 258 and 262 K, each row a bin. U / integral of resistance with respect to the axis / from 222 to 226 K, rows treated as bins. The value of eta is 450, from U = 488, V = 415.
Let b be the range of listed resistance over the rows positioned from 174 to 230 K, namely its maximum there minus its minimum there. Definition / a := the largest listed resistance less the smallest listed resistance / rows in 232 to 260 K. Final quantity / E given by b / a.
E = 5.40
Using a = 6.8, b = 36.7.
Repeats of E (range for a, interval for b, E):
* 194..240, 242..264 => 0.18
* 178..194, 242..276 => 2.44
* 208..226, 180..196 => 0.12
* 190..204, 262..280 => 0.59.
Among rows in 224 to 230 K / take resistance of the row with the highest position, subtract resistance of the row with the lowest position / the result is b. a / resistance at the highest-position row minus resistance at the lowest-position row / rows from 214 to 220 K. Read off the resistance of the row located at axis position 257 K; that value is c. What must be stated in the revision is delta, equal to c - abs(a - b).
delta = 90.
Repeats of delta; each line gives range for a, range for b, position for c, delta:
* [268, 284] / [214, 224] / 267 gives 83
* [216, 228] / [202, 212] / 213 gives 87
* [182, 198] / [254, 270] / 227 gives 114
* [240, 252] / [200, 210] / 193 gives 85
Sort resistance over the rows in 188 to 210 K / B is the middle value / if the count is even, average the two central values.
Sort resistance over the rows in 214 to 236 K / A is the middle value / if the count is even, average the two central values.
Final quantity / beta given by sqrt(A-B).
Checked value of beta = 4.8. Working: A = 114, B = 91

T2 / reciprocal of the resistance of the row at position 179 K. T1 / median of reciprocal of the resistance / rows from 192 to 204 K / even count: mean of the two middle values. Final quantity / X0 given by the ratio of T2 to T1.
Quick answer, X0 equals 1.04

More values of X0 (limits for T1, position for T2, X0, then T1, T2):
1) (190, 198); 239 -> 0.86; 0.0111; 0.0096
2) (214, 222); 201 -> 1.24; 0.0090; 0.0112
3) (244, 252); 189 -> 1.21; 0.0094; 0.0114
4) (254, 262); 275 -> 0.98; 0.0096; 0.0094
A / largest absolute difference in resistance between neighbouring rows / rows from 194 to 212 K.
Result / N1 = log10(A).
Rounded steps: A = 4.7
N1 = 0.67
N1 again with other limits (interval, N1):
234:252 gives 0.41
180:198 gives 0.59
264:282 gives 0.49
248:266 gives 0.54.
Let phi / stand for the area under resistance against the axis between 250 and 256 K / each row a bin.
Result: 641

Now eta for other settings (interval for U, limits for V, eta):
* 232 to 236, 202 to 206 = 401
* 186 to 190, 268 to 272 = 386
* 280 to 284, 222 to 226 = 451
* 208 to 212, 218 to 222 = 414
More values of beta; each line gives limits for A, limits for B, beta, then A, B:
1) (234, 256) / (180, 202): 4.1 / 106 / 89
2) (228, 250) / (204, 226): 2.2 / 106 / 101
